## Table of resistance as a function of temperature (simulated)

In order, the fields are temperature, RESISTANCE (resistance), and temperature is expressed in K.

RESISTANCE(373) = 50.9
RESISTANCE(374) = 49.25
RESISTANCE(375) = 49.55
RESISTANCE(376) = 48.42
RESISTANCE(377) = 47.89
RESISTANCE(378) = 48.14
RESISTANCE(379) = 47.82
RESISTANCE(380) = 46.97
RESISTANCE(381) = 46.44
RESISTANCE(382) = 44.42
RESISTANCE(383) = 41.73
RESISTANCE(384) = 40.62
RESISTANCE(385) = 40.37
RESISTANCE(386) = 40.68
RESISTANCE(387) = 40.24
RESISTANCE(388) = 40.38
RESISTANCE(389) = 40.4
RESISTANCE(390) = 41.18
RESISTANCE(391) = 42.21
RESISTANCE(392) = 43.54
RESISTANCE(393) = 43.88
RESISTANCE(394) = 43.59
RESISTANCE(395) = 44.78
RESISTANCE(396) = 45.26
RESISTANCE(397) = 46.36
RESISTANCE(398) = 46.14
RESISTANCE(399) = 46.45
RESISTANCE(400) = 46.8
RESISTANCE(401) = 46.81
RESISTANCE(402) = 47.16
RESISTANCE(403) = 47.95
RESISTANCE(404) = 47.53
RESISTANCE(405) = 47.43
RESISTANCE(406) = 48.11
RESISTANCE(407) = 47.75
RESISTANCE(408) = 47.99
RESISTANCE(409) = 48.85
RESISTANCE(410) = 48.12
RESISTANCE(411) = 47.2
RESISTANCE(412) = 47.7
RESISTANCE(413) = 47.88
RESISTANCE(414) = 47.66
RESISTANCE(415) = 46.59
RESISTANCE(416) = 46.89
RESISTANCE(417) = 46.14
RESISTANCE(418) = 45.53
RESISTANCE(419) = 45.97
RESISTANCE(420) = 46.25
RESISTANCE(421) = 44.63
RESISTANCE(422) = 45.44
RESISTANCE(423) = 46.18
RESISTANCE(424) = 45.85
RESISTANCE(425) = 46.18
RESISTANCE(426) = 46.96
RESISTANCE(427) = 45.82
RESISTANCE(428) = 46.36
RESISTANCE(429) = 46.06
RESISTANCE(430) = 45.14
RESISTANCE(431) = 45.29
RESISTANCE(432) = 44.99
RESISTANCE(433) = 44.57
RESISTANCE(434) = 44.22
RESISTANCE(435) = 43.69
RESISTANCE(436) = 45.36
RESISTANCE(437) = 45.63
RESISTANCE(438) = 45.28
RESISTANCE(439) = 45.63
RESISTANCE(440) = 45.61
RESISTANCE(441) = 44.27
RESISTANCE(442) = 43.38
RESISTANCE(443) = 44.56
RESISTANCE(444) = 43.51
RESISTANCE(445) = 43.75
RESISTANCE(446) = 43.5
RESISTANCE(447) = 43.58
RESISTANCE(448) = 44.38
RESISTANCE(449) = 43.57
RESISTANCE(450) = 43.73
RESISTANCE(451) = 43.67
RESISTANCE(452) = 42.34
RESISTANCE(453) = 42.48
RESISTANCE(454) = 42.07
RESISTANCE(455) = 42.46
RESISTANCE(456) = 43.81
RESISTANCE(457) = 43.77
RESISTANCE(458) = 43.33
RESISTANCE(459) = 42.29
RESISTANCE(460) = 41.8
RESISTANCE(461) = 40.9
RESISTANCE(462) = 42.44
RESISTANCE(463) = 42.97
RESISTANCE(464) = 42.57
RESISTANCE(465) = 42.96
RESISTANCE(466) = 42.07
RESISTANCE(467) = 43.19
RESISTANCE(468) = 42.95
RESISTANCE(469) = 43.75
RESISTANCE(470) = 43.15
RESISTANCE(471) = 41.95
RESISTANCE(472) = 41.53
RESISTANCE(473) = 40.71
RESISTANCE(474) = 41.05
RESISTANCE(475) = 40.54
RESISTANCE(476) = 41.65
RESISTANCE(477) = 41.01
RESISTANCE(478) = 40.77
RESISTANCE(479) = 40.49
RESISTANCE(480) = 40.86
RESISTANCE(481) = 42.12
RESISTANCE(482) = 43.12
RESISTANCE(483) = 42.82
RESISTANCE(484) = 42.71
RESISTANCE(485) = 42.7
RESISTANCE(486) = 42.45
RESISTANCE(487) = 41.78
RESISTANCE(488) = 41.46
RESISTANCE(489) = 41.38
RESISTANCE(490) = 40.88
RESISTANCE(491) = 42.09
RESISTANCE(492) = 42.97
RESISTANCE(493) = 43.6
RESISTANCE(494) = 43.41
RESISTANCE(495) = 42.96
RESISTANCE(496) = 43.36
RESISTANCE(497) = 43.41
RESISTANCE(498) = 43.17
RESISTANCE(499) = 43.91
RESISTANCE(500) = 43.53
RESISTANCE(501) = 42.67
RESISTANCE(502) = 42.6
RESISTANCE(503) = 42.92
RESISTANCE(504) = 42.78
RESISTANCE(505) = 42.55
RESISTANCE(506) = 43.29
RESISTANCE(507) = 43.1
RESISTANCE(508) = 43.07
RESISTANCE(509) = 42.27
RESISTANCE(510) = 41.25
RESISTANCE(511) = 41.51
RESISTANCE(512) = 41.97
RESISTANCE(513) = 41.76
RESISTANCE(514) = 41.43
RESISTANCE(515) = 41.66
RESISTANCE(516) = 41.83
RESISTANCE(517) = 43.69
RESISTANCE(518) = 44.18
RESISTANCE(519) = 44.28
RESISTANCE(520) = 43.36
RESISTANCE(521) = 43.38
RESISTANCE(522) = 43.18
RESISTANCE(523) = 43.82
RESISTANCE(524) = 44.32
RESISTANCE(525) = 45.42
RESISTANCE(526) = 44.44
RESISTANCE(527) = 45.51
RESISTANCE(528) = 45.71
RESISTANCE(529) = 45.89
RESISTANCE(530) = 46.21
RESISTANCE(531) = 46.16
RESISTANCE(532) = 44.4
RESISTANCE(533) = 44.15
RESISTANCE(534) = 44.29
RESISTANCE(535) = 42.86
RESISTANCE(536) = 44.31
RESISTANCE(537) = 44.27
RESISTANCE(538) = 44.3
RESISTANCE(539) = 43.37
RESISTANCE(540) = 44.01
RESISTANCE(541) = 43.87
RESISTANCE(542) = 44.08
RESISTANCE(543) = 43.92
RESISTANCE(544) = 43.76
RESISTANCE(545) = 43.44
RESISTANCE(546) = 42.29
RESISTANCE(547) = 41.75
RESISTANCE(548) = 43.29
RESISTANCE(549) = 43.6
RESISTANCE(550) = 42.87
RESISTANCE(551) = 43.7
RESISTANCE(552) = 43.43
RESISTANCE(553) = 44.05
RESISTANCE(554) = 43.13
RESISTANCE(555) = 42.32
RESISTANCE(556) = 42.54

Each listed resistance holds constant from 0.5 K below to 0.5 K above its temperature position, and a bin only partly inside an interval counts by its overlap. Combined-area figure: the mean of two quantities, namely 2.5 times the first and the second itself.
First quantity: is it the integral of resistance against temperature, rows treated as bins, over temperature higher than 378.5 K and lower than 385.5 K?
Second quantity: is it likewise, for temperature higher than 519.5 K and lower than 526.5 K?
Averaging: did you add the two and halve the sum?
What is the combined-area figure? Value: 539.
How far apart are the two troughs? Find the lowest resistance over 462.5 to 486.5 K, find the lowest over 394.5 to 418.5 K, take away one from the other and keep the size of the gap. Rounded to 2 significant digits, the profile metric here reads 4.3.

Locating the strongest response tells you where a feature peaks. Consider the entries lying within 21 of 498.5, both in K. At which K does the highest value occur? 519 K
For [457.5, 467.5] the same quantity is 458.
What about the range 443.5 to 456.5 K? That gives 448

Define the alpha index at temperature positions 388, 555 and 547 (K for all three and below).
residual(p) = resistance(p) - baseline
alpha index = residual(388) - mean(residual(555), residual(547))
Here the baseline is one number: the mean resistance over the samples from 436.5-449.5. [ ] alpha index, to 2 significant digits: -1.7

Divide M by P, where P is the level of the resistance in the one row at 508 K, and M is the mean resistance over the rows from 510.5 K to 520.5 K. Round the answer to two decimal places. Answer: 0.99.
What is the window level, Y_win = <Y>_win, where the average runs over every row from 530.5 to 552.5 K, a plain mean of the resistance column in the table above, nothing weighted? 43.7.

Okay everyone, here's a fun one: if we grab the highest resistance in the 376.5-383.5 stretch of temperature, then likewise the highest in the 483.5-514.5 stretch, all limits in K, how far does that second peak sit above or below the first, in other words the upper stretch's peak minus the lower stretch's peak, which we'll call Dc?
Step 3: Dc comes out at -4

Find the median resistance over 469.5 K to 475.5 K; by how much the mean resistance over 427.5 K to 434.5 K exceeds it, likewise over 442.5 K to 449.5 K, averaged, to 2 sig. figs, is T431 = 3.2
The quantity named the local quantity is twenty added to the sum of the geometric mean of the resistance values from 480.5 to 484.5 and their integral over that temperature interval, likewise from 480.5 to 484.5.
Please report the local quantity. 233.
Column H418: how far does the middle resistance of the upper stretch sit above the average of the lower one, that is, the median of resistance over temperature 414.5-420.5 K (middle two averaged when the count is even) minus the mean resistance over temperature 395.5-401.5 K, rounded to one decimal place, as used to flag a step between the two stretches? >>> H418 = -0.1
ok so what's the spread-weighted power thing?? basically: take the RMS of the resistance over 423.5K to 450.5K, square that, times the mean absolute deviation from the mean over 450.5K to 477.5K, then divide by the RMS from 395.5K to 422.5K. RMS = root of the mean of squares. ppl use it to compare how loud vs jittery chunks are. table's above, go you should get 34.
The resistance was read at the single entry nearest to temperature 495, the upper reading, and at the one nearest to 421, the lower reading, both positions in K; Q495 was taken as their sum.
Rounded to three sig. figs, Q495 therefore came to 87.6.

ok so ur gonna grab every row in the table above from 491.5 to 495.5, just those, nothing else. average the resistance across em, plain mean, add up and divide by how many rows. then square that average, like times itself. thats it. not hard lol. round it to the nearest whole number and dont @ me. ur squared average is 1869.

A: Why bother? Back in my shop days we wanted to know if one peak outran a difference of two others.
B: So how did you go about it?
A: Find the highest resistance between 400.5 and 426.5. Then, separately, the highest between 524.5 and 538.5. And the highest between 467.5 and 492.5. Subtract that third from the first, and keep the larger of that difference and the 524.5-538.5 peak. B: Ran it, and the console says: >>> 46.2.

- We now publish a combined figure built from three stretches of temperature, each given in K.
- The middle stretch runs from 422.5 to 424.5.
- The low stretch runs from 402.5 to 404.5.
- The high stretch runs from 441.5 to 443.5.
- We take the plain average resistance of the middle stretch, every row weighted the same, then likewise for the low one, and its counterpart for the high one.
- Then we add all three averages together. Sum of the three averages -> 137.7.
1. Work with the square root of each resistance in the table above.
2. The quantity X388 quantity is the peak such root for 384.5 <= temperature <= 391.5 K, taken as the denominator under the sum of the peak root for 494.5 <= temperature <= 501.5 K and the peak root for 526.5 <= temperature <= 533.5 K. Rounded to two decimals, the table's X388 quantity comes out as 2.07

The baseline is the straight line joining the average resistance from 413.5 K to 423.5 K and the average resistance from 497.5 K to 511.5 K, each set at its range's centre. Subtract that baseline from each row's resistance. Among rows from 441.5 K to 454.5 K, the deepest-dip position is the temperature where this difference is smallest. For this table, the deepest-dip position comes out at 454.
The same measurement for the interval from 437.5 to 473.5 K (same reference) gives 461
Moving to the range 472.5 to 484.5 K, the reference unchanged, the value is 475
